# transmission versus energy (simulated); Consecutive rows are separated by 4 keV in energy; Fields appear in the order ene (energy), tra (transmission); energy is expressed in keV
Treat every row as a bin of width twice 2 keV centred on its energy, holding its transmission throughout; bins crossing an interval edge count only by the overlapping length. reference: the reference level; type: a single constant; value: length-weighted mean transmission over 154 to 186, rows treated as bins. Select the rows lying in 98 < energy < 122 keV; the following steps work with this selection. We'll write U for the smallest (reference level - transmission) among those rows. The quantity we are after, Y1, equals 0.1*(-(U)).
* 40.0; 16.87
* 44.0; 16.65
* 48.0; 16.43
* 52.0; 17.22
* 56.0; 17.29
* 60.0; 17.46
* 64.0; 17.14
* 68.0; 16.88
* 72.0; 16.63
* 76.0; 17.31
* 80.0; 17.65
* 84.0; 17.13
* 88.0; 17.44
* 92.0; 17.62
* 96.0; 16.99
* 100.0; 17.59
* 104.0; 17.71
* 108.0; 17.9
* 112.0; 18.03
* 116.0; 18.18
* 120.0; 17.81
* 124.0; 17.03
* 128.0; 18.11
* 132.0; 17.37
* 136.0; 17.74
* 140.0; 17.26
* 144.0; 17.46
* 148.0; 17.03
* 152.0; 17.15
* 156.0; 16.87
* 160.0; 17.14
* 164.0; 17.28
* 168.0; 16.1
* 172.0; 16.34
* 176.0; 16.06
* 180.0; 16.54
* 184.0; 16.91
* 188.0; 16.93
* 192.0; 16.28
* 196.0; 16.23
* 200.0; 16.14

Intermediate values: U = -1.5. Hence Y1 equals 0.15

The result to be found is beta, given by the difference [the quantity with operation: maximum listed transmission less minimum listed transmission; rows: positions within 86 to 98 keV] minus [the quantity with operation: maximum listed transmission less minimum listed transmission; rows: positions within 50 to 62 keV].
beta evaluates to 0.39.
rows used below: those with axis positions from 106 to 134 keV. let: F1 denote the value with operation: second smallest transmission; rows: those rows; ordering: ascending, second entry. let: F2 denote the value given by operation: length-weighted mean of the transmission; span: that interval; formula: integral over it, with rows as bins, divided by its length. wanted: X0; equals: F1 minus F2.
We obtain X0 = -0.41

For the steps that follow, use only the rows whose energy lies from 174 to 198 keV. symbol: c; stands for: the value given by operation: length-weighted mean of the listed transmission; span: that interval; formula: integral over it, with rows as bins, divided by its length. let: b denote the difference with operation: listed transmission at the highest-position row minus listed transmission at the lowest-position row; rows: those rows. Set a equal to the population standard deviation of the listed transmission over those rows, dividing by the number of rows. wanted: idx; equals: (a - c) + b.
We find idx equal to -16.0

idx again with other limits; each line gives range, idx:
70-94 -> -16.0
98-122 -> -17.5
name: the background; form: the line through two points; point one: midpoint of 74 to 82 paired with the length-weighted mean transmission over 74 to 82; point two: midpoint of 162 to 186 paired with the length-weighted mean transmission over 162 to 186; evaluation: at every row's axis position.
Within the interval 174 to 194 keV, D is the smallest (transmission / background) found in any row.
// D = 0.97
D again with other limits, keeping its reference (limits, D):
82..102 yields 0.98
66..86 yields 0.95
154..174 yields 0.97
